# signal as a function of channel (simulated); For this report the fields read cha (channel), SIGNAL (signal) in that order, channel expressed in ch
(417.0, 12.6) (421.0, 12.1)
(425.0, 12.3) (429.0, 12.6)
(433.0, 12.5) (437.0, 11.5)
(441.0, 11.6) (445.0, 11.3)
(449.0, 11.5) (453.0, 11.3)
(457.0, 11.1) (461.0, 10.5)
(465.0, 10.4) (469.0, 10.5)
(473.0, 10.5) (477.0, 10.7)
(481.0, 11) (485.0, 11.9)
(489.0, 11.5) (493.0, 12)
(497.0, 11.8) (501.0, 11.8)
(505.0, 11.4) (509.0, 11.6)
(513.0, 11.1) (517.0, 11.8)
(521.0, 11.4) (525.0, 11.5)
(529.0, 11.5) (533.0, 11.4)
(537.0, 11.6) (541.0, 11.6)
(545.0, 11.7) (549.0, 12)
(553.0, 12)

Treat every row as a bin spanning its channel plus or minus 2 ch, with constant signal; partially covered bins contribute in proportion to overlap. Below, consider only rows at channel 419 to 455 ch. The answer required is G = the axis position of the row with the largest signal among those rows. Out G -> 429.0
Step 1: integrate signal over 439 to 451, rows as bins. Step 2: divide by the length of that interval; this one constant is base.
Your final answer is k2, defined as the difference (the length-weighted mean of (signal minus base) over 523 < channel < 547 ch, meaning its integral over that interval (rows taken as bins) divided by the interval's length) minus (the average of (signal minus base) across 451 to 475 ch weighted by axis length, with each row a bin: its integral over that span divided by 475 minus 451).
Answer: 0.8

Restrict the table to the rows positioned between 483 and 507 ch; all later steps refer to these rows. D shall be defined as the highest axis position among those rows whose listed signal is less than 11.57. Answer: 505.0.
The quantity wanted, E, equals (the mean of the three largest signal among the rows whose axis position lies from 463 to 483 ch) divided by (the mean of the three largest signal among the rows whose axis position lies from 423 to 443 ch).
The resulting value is 0.86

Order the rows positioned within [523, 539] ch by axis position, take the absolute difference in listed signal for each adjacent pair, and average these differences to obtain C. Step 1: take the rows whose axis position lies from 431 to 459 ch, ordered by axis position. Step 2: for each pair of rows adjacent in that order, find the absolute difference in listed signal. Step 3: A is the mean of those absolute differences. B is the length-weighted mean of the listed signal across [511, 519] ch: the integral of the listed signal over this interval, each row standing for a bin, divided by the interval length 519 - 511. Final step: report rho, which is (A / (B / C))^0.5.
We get 0.054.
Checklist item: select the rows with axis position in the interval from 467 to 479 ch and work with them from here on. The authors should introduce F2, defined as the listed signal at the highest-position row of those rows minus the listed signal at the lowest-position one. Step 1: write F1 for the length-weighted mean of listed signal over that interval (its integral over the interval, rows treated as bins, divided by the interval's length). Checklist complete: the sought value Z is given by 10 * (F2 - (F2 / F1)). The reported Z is 1.8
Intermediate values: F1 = 10.6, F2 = 0.20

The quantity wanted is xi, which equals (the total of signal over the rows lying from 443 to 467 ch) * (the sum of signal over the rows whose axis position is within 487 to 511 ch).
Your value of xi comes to 4634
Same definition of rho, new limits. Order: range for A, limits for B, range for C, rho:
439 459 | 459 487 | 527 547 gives 0.046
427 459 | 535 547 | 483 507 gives 0.088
